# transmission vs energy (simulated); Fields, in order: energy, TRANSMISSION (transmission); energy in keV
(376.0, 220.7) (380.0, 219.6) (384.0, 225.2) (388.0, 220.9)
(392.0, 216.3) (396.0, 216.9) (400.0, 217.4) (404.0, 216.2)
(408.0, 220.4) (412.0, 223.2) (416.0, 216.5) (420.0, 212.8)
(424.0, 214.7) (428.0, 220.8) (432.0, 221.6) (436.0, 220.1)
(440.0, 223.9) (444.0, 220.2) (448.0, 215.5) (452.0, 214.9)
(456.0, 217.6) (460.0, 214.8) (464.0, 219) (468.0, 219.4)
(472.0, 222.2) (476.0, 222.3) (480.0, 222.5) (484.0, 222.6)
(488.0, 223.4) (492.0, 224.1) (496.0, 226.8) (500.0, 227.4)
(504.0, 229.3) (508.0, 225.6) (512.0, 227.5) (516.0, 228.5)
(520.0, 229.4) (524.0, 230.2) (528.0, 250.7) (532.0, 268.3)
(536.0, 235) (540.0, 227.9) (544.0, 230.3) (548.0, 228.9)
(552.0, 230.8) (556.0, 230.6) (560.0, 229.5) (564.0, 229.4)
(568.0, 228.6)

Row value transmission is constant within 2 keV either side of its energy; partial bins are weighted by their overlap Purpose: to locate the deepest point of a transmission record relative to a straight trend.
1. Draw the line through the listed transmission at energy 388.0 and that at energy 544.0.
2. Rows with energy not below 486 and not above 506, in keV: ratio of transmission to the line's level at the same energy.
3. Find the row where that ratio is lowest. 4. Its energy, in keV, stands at 488.0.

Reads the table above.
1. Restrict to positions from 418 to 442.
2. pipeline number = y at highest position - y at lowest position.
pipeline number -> 11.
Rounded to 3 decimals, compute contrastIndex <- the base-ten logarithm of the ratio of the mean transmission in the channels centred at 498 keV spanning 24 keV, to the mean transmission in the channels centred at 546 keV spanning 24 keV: -0.009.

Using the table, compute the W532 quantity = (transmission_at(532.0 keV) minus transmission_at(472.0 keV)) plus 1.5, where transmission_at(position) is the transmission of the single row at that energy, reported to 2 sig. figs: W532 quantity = 48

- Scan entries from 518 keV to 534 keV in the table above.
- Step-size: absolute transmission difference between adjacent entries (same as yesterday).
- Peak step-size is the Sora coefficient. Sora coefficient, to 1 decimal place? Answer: 20.5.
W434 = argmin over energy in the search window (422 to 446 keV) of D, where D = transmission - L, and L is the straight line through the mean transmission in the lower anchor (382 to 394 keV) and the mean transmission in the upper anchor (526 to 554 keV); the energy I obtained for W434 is 424.0 keV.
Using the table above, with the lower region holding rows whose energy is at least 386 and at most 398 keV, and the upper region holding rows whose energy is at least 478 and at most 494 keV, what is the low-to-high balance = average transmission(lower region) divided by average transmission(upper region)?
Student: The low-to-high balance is 0.98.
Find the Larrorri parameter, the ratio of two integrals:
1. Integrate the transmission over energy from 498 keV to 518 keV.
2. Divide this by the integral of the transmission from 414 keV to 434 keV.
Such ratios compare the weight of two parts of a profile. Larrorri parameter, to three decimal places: 1.048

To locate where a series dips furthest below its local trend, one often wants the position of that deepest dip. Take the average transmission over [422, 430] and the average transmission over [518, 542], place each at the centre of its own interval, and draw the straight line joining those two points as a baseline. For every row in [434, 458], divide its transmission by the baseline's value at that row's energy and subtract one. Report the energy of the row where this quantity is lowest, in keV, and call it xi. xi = 452.0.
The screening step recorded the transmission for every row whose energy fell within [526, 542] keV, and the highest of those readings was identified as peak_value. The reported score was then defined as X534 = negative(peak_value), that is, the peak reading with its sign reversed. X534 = -268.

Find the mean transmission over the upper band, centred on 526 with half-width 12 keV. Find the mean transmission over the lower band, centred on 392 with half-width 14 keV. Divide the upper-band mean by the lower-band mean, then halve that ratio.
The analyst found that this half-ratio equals 0.549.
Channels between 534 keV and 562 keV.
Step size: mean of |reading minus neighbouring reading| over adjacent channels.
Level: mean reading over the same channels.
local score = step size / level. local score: 0.010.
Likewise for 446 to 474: 0.010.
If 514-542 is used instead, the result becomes 0.056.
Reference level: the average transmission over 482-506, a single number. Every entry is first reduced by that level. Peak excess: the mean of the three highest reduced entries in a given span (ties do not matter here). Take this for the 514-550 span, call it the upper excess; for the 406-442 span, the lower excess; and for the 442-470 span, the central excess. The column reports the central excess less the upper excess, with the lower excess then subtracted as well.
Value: -29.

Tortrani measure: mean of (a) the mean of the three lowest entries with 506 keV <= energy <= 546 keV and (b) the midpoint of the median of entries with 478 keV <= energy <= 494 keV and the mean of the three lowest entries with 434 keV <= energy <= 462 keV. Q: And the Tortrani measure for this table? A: 223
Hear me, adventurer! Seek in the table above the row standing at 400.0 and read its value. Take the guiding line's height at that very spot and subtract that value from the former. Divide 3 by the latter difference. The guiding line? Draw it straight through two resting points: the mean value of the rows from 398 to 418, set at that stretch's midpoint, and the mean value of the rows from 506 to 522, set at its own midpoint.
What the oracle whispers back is 4.5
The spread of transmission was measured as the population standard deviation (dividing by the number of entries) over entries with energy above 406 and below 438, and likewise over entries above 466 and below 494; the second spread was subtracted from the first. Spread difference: 2.1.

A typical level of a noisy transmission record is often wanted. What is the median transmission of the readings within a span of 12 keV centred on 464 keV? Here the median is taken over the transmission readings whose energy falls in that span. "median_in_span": 219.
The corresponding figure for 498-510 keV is 227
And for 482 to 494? 223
